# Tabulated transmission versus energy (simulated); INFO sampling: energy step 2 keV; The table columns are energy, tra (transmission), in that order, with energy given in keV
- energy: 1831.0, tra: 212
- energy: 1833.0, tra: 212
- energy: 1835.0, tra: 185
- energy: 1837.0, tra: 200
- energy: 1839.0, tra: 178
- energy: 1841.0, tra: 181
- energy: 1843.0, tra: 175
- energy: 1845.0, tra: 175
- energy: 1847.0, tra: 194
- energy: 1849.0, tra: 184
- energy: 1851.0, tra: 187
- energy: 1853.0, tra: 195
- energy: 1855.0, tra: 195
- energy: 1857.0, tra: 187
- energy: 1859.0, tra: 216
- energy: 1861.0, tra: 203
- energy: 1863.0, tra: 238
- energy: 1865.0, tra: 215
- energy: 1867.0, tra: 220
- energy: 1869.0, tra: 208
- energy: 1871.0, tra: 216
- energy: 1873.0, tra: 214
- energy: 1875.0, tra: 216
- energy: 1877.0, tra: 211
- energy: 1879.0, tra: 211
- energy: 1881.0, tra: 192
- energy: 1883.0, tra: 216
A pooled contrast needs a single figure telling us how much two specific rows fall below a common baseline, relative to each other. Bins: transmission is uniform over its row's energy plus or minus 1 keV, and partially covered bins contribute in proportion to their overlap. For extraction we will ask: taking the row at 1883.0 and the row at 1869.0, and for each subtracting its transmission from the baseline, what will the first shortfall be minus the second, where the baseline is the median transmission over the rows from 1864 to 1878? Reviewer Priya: -8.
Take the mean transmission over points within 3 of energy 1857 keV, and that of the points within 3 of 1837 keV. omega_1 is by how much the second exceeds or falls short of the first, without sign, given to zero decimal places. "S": 12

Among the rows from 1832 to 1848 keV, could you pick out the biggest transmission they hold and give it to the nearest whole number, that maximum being 212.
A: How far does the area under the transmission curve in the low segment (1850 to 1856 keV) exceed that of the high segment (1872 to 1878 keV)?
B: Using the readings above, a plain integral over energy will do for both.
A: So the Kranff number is -128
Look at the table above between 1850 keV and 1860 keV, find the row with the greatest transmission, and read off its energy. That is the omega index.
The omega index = 1859.0 keV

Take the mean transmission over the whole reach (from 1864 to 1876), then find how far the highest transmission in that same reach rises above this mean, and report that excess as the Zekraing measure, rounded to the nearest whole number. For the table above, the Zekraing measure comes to 5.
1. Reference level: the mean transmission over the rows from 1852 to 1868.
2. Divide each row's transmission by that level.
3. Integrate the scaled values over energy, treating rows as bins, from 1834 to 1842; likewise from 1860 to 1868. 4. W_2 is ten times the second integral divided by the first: 11.8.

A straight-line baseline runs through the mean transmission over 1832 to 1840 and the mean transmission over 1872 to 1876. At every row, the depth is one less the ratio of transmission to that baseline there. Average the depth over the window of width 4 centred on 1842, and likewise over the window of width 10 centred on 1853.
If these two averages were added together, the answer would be 0.164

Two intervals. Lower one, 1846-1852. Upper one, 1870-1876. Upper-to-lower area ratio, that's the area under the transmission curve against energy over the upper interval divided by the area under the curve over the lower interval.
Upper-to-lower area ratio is 1.14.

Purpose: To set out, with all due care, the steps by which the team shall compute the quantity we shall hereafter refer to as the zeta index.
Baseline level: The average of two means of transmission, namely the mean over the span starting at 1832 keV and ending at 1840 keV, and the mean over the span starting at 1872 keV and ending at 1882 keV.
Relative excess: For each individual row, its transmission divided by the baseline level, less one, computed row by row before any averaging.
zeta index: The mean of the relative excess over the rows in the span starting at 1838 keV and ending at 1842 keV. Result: -0.11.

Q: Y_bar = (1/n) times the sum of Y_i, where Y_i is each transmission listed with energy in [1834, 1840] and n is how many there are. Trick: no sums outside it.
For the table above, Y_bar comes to 188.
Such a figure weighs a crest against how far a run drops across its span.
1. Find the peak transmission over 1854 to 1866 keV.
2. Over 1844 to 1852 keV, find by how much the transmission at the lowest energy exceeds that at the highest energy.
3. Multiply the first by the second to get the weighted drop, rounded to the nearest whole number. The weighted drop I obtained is -2856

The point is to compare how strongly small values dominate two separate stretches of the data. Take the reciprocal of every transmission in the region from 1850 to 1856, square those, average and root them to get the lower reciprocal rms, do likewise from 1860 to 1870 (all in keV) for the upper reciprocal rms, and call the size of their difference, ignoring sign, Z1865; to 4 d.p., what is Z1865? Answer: 0.0006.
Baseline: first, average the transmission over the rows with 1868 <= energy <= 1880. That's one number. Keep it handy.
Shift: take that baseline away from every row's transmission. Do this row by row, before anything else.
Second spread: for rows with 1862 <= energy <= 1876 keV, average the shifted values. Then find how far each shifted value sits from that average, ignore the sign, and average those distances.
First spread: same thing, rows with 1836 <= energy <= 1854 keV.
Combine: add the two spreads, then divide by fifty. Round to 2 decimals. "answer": 0.28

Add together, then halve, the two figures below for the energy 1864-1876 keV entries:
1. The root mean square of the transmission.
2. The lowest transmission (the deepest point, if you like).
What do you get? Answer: 211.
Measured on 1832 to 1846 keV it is 181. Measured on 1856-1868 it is 200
